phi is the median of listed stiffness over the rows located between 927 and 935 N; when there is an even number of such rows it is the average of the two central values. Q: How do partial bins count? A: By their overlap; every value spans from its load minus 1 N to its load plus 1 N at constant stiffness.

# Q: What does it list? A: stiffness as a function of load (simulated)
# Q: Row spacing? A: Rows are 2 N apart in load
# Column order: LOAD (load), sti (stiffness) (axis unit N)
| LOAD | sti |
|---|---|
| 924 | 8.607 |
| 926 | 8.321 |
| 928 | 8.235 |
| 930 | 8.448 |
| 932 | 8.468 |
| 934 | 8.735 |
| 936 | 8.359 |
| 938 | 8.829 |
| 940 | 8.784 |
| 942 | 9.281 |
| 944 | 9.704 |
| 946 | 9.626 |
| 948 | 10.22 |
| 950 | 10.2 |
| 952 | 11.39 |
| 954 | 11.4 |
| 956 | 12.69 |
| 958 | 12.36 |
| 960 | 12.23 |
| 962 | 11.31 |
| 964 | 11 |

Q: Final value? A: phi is 8.5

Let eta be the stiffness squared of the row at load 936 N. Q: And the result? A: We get 70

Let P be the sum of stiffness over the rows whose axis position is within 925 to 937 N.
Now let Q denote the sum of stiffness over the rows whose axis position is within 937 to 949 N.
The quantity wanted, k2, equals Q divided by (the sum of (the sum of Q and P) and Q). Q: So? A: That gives 0.345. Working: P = 51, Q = 56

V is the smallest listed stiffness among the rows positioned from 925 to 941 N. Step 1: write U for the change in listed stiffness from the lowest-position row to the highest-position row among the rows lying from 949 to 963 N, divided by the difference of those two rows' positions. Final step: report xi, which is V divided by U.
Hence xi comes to 89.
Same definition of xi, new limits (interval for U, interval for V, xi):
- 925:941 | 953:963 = 342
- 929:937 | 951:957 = -768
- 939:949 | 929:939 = 47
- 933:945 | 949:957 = 105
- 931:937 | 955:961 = -449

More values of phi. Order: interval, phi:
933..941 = 8.8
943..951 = 10.0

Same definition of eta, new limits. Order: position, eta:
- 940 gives 77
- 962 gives 128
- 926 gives 69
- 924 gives 74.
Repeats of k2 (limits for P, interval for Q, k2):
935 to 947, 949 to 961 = 0.360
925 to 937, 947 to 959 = 0.365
